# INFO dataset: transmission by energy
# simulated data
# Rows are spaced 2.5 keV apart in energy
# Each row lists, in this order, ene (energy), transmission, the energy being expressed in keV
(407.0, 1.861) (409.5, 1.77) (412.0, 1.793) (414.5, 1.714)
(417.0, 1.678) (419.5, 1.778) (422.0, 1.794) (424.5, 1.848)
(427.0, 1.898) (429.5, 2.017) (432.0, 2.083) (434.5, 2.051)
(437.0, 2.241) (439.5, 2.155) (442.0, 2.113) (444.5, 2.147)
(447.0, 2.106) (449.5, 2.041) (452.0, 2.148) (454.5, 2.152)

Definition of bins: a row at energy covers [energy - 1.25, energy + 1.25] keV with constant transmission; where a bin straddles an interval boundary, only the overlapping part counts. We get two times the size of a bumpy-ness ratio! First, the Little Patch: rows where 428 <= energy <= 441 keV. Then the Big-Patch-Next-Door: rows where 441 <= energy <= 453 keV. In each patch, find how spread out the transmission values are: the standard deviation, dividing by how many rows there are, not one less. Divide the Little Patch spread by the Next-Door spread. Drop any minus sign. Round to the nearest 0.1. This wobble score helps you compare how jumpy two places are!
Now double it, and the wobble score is 4.1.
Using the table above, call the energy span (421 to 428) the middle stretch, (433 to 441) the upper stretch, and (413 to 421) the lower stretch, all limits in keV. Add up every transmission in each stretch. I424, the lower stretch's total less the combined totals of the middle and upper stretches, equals -6.82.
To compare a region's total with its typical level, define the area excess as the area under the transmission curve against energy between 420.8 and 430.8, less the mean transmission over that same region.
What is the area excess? 17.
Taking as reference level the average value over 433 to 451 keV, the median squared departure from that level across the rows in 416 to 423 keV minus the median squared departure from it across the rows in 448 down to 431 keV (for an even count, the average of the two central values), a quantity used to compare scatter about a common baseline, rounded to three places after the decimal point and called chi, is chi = 0.117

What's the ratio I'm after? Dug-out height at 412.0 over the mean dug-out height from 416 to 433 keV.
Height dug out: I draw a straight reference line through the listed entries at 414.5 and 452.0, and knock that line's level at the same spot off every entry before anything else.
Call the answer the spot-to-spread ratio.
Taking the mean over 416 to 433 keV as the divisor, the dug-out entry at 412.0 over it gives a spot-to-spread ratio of 2.6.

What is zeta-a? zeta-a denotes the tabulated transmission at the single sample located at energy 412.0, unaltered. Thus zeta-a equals 1.793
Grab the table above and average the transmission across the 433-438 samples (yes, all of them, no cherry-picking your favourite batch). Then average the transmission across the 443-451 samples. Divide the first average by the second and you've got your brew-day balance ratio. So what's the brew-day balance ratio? 1.02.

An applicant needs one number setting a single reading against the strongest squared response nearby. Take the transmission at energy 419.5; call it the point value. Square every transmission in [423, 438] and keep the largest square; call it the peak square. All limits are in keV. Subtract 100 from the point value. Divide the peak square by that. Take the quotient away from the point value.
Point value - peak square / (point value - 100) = 1.83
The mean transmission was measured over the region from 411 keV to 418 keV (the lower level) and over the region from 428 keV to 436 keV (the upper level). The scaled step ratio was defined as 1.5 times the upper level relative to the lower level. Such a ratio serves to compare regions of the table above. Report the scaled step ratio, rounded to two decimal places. 1.78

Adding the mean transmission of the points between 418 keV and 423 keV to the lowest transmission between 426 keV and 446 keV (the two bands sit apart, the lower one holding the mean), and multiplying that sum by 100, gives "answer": 368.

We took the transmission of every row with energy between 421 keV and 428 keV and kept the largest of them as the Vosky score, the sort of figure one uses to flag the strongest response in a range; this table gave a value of 1.898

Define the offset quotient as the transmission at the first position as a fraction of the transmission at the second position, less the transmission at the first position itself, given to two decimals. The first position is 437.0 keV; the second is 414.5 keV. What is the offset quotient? -0.93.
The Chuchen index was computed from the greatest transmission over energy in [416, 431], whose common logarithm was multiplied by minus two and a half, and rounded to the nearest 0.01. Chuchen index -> -0.76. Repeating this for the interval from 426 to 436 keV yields -0.80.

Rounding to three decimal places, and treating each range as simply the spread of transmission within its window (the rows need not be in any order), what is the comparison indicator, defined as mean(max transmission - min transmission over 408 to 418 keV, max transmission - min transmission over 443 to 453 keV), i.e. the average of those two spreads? 0.111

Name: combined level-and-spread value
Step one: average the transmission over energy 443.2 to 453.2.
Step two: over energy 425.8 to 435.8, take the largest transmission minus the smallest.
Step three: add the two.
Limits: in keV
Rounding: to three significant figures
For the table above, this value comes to 2.30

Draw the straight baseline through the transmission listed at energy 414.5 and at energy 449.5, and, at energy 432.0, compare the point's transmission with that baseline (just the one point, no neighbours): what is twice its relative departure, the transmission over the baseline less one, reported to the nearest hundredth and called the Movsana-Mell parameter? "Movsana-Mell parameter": 0.22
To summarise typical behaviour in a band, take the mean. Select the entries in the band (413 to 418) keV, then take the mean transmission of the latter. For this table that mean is 1.70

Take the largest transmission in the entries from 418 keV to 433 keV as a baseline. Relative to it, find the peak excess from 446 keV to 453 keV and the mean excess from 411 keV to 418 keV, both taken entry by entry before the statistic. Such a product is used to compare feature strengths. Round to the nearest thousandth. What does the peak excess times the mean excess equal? -0.023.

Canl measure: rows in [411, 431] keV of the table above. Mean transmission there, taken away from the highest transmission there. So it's 0.20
